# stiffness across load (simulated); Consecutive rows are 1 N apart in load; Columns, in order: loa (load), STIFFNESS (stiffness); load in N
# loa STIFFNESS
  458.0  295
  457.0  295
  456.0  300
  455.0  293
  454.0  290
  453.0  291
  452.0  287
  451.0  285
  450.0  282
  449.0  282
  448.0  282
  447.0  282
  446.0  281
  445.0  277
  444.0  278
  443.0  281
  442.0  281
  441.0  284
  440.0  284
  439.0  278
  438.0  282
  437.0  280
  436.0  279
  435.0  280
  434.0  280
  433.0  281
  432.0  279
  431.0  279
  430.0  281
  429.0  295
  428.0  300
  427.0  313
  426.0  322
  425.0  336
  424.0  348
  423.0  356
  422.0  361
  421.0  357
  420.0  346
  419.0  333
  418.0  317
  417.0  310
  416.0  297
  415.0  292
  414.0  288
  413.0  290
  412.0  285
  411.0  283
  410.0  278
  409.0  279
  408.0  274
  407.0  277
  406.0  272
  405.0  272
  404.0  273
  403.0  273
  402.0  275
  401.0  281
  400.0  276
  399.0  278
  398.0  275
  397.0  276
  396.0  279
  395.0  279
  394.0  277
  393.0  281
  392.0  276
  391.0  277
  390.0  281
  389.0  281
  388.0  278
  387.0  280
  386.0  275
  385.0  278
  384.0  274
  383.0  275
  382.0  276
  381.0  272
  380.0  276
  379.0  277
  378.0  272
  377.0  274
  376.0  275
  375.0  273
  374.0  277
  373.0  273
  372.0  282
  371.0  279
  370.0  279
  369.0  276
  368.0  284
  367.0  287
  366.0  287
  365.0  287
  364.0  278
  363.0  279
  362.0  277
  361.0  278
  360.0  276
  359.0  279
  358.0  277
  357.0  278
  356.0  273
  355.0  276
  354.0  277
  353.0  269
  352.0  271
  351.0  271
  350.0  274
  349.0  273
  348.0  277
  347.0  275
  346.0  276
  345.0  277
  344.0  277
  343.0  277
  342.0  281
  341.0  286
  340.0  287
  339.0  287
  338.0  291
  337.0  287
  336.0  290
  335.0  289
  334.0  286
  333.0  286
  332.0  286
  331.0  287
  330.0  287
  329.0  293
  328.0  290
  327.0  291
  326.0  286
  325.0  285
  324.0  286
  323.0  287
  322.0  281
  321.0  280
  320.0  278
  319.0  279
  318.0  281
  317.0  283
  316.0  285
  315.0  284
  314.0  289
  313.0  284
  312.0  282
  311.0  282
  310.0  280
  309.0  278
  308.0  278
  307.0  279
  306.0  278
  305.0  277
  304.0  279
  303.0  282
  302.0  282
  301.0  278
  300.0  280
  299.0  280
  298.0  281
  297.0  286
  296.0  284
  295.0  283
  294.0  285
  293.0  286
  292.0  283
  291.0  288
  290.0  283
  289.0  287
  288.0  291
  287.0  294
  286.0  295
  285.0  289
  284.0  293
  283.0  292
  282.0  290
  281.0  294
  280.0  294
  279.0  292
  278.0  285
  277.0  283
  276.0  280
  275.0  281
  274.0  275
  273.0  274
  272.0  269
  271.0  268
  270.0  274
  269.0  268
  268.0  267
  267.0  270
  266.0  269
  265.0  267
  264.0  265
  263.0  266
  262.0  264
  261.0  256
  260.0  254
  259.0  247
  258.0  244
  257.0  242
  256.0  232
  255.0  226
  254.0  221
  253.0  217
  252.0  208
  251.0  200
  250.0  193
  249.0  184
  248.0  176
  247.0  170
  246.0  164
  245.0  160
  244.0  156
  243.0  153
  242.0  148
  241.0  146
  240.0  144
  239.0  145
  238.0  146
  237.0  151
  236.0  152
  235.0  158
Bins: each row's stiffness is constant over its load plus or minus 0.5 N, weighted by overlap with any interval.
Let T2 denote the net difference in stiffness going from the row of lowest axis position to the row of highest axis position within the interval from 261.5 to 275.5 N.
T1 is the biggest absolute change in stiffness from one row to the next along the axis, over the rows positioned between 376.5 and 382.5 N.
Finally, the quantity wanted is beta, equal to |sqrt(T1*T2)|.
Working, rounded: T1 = 5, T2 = 17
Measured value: 9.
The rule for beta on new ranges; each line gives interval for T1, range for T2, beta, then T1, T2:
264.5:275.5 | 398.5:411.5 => 5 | 6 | 5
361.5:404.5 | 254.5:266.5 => 20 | 9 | 43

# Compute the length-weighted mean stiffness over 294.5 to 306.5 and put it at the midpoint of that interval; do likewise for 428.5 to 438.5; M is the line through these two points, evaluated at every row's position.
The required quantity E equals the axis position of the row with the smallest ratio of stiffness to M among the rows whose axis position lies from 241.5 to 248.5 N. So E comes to 242.0 N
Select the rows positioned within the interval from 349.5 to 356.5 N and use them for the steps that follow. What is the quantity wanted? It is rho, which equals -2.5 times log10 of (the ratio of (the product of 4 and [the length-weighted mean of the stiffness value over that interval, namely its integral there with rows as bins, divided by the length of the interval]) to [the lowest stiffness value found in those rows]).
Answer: -1.52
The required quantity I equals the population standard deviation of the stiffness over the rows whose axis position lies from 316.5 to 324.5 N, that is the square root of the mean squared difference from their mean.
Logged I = 3.0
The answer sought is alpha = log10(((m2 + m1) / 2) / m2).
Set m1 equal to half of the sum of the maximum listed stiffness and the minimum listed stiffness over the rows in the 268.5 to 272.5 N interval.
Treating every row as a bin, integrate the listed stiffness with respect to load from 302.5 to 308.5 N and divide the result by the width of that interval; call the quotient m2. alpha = -0.006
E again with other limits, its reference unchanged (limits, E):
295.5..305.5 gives 305.0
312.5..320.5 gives 320.0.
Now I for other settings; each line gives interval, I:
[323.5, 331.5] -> 2.7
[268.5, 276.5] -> 4.8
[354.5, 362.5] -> 1.7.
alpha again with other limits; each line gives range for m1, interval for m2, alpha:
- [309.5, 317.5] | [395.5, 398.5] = 0.006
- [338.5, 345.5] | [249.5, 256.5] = 0.064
